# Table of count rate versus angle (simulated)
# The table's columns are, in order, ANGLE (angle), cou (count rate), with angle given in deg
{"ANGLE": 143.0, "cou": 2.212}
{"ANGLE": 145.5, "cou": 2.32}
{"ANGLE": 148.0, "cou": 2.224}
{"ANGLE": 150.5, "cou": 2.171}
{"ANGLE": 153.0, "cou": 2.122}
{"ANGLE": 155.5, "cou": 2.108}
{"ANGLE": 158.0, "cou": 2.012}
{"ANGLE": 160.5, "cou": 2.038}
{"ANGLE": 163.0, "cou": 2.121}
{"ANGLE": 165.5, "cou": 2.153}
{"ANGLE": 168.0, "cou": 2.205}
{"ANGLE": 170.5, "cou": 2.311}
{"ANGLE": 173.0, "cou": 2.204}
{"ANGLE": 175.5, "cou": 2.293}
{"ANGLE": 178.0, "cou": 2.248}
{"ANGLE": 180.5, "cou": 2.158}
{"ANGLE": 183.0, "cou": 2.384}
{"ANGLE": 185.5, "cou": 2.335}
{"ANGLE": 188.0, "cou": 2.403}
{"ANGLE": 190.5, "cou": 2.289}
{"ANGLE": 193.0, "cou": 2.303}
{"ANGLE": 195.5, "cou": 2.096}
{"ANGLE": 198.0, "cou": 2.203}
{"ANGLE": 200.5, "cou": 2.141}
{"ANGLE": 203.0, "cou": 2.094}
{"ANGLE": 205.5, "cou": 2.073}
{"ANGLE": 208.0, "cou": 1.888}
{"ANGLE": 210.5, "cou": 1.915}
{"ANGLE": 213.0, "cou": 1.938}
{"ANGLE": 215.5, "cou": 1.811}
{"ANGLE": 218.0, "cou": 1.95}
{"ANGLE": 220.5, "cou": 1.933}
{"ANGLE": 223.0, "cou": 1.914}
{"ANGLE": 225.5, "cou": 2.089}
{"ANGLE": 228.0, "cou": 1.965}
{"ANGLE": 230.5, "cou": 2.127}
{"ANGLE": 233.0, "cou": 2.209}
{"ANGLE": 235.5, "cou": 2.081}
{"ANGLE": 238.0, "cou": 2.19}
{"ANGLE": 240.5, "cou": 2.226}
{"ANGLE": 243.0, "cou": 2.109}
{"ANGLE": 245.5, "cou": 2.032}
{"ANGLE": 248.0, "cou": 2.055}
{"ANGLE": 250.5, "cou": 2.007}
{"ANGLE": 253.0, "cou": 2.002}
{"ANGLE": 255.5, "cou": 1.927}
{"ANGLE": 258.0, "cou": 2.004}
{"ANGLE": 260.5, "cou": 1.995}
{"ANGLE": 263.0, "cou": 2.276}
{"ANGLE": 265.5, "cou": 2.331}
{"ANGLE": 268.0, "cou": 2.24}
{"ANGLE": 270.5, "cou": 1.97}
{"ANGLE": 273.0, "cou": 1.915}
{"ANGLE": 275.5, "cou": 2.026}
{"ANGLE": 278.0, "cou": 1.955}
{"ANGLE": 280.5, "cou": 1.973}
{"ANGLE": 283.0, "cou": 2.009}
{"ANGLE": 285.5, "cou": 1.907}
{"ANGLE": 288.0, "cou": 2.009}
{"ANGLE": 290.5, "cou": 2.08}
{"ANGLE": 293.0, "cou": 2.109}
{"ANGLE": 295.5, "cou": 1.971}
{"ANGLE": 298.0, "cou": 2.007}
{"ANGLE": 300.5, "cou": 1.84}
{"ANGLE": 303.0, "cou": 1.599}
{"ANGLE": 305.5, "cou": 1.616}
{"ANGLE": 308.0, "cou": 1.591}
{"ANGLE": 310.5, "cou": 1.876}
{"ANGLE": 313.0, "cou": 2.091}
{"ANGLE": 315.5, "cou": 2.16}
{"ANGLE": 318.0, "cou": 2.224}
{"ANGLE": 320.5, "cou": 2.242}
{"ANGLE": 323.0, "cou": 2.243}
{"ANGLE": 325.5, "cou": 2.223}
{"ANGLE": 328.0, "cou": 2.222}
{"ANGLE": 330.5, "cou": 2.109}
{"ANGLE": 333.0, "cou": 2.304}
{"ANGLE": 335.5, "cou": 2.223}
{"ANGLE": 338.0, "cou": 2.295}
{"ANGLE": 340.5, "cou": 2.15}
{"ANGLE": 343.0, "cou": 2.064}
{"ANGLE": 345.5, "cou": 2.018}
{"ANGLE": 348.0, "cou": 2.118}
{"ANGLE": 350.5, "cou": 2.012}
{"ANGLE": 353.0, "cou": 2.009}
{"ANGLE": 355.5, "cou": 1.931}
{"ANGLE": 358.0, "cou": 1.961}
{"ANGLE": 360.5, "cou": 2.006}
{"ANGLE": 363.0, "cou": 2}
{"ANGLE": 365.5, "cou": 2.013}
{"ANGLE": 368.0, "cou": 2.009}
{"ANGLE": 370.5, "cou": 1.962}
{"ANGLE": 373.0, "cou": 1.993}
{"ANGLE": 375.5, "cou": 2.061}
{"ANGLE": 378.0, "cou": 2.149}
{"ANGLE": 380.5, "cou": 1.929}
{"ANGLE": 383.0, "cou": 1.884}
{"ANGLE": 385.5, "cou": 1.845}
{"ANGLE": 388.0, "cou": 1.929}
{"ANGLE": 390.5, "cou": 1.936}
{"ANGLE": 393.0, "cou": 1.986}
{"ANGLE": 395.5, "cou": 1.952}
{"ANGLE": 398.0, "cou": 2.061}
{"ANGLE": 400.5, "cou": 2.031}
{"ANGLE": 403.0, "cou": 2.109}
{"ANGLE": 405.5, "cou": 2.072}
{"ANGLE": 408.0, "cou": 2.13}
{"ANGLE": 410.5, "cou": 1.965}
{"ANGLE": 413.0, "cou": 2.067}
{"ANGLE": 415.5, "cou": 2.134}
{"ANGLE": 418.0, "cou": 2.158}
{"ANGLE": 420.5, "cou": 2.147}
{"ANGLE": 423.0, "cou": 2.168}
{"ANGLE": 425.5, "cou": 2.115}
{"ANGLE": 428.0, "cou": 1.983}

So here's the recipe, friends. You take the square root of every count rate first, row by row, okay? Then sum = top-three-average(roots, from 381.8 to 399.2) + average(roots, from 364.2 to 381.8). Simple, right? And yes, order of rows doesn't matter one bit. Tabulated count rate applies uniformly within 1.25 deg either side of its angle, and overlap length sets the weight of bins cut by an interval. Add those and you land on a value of 2.83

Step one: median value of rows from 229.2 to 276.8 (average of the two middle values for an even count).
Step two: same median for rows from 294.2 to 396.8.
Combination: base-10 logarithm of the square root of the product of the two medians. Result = 0.308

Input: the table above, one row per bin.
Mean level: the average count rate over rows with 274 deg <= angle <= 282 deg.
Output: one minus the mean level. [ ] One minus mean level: -0.98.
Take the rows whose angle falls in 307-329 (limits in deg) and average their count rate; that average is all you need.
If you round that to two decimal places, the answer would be 2.10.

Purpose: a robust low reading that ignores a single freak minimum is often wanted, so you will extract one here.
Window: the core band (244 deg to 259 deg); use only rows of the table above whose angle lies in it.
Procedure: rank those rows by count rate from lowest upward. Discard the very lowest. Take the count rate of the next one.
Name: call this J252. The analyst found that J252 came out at 2.002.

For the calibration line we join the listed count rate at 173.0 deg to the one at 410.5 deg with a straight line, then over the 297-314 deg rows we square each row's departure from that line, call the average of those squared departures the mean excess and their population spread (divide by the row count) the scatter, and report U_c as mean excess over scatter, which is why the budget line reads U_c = 1.1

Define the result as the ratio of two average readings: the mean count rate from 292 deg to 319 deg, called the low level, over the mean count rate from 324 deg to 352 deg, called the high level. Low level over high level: 0.89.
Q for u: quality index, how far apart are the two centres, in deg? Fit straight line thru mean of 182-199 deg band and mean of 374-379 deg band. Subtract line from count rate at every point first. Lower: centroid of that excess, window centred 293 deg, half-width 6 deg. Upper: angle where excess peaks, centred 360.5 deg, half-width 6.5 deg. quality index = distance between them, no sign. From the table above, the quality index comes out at 72.2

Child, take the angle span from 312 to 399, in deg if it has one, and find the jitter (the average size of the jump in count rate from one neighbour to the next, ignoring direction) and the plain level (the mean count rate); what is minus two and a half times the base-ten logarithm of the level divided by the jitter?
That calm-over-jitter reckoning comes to -3.80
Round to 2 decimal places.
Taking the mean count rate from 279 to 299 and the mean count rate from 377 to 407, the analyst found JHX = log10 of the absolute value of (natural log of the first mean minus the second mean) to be 0.11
